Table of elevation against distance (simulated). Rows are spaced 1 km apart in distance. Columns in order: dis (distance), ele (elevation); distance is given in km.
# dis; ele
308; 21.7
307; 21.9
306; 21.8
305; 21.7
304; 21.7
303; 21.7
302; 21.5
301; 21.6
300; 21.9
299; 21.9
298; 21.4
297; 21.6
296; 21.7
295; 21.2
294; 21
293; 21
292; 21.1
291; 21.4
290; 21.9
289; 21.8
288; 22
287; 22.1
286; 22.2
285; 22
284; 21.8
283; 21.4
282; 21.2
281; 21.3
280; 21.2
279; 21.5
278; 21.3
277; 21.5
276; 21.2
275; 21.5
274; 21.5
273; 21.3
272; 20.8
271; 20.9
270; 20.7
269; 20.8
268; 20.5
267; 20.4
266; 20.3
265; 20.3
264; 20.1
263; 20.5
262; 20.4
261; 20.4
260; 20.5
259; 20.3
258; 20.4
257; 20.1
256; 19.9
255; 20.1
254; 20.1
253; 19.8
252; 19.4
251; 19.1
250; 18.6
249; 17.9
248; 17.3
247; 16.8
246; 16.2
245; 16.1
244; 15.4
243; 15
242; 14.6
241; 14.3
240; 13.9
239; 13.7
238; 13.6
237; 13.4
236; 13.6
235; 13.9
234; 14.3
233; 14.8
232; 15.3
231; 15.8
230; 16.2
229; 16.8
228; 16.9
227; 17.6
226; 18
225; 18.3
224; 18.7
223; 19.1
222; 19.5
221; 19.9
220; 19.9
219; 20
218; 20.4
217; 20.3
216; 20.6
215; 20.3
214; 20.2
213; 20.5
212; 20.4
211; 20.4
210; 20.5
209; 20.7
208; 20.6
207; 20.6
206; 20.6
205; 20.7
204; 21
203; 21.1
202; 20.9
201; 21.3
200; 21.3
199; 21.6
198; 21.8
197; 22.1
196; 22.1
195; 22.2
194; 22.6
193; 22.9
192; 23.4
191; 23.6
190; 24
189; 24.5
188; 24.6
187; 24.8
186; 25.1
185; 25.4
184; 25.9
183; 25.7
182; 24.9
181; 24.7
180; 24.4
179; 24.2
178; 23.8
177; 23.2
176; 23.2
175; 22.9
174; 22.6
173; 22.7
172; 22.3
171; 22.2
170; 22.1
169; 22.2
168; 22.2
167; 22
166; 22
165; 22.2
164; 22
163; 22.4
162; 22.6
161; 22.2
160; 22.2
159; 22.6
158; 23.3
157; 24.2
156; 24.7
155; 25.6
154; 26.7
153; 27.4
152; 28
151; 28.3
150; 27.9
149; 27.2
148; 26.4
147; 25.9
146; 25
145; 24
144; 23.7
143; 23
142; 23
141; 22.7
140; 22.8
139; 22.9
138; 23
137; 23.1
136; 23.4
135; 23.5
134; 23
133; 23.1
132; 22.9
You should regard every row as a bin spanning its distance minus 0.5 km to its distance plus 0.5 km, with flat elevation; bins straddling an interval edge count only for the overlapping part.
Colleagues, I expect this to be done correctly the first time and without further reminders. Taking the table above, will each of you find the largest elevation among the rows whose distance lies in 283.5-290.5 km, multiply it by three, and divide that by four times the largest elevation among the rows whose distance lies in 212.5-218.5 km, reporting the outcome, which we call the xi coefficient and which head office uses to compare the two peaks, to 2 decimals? 0.81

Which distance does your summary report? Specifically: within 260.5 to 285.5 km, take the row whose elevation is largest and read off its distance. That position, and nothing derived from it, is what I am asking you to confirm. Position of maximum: 285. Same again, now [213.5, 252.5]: 216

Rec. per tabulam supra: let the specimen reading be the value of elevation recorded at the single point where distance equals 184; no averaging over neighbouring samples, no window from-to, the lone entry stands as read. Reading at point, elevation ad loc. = 25.9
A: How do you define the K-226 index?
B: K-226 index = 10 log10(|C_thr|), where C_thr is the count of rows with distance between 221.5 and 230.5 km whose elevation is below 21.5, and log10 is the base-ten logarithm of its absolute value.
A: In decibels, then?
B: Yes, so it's 9.5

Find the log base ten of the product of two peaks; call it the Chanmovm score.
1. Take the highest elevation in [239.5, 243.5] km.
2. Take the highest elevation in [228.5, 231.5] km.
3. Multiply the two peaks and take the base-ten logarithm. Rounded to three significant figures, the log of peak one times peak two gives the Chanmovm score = 2.40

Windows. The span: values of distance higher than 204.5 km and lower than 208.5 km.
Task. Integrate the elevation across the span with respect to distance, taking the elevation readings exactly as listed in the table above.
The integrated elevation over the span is 82.5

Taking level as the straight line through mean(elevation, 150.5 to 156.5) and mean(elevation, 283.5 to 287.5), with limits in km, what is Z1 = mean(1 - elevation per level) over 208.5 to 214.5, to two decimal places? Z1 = 0.17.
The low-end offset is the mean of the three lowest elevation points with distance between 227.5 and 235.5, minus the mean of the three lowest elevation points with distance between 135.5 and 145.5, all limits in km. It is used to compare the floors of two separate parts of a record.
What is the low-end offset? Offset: -8.5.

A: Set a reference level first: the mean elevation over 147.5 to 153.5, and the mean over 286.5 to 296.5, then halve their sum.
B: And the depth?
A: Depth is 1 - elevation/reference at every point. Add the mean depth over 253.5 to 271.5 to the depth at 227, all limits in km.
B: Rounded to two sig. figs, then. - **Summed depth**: 0.45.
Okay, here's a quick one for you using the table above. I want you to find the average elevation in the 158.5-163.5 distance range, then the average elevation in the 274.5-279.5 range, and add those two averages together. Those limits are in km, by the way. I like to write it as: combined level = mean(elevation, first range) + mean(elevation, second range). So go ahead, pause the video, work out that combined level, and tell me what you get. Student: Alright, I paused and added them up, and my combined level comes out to 43.8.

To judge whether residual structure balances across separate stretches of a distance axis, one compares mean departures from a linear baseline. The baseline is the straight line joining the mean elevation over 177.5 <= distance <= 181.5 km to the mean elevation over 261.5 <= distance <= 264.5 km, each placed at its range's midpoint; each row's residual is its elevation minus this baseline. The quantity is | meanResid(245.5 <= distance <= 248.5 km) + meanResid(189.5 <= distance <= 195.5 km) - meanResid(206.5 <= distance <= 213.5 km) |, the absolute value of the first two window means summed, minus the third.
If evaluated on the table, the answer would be 2.6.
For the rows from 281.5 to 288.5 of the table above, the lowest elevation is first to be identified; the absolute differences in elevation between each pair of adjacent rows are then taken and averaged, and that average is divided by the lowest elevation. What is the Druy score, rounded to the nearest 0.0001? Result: 0.0094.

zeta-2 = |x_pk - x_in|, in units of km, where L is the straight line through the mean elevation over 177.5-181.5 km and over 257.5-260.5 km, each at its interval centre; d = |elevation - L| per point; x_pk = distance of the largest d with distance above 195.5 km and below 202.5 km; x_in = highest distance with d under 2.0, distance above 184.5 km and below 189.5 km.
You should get 13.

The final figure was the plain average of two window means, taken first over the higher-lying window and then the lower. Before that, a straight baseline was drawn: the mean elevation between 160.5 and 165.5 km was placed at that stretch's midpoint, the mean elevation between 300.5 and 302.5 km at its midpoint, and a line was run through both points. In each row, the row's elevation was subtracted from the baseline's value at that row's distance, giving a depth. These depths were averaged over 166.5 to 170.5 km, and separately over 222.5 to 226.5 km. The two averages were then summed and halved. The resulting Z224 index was 1.8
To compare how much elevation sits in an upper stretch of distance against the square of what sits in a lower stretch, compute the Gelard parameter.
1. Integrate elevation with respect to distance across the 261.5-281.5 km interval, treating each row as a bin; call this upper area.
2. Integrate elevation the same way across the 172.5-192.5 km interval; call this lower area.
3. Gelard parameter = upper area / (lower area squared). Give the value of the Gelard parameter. 0.0018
